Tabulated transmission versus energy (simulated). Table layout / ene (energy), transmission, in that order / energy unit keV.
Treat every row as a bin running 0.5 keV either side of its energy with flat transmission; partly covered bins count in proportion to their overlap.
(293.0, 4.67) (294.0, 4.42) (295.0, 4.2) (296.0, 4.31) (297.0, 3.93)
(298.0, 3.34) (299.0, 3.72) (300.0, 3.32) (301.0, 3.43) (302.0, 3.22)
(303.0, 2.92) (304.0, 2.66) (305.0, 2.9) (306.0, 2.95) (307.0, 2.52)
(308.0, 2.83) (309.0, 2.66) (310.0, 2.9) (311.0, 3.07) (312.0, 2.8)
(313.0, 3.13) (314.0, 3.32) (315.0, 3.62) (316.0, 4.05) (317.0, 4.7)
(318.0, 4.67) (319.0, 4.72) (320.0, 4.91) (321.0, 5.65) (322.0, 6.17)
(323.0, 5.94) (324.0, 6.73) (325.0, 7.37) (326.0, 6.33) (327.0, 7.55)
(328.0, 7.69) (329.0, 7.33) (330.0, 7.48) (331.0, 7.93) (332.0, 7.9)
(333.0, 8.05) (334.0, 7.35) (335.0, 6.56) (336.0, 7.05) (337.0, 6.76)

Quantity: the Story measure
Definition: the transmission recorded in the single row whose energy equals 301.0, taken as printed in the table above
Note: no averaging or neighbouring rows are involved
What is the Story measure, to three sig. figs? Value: 3.43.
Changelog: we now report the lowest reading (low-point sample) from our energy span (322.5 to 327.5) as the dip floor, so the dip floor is 5.94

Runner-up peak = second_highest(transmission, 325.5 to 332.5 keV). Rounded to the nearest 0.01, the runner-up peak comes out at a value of 7.90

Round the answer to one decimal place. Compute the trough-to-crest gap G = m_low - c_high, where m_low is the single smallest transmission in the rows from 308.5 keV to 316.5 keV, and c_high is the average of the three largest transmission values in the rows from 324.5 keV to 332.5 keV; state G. -5.2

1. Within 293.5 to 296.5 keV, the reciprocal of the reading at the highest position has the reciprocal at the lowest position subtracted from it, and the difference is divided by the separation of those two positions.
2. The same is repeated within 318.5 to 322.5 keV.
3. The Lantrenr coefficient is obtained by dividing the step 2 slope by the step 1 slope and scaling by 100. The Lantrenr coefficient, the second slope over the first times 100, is -575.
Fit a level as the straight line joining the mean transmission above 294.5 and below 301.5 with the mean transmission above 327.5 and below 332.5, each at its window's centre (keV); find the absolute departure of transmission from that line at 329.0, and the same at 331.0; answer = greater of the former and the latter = 0.21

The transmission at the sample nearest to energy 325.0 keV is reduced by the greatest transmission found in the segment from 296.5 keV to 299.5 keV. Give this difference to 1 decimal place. 3.4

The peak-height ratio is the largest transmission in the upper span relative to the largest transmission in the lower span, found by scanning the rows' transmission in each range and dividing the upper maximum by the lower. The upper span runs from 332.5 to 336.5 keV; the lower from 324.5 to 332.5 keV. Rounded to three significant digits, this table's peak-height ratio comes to 1.02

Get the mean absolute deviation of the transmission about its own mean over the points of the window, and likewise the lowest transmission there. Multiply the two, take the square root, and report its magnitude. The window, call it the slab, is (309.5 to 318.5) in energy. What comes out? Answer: 1.3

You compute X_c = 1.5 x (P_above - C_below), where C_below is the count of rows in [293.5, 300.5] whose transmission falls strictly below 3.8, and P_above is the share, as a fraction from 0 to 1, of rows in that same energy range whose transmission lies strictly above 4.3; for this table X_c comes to -4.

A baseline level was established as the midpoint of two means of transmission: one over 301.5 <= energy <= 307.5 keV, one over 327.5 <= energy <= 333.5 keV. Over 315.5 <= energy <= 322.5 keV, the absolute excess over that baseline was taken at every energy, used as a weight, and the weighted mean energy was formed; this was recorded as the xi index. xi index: 318.6 keV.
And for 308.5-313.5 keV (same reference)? 310.9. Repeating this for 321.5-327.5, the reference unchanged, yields 325.0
